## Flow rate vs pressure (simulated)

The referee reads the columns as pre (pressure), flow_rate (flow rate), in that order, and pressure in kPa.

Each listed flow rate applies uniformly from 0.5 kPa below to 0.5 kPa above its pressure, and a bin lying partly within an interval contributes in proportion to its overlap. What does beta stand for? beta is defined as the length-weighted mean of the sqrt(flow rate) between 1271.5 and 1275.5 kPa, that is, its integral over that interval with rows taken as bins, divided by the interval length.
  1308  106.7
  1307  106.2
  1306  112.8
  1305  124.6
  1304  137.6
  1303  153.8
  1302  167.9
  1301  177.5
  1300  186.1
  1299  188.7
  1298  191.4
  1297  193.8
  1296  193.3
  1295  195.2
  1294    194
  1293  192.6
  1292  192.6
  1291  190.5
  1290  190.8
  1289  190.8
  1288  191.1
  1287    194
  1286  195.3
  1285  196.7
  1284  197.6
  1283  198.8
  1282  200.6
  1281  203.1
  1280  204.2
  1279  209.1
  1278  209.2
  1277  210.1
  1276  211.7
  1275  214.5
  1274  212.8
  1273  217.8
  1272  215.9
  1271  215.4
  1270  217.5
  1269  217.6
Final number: 14.7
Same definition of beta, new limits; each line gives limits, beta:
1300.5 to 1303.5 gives 12.9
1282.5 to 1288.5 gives 14.0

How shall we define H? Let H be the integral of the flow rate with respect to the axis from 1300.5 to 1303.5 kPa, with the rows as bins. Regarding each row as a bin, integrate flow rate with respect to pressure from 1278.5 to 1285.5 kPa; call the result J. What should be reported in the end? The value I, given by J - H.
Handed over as 911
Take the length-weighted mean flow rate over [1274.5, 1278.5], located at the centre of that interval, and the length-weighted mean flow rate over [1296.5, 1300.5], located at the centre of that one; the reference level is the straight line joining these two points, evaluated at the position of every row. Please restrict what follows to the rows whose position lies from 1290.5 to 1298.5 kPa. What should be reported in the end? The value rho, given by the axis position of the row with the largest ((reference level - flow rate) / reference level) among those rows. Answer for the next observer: 1291 kPa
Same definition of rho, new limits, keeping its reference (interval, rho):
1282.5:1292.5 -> 1288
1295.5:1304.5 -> 1304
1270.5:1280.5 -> 1280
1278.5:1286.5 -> 1286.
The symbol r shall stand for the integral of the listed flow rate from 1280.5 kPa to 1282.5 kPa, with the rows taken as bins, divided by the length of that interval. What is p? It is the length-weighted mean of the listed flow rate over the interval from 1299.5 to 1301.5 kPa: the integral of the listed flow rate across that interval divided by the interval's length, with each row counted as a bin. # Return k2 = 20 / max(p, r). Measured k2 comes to 0.099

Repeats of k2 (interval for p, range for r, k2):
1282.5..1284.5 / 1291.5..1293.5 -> 0.101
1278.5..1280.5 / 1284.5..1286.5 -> 0.097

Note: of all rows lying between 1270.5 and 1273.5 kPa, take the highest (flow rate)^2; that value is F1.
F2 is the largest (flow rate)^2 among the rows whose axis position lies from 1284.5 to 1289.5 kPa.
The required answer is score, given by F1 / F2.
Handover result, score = 1.23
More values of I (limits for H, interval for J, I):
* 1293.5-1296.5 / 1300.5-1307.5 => 398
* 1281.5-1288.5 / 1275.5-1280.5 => -330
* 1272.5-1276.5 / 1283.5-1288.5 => 118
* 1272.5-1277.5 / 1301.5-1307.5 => -264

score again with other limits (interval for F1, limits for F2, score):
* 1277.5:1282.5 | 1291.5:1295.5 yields 1.15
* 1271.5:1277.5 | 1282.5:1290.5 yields 1.20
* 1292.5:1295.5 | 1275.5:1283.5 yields 0.85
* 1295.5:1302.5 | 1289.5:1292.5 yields 1.01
